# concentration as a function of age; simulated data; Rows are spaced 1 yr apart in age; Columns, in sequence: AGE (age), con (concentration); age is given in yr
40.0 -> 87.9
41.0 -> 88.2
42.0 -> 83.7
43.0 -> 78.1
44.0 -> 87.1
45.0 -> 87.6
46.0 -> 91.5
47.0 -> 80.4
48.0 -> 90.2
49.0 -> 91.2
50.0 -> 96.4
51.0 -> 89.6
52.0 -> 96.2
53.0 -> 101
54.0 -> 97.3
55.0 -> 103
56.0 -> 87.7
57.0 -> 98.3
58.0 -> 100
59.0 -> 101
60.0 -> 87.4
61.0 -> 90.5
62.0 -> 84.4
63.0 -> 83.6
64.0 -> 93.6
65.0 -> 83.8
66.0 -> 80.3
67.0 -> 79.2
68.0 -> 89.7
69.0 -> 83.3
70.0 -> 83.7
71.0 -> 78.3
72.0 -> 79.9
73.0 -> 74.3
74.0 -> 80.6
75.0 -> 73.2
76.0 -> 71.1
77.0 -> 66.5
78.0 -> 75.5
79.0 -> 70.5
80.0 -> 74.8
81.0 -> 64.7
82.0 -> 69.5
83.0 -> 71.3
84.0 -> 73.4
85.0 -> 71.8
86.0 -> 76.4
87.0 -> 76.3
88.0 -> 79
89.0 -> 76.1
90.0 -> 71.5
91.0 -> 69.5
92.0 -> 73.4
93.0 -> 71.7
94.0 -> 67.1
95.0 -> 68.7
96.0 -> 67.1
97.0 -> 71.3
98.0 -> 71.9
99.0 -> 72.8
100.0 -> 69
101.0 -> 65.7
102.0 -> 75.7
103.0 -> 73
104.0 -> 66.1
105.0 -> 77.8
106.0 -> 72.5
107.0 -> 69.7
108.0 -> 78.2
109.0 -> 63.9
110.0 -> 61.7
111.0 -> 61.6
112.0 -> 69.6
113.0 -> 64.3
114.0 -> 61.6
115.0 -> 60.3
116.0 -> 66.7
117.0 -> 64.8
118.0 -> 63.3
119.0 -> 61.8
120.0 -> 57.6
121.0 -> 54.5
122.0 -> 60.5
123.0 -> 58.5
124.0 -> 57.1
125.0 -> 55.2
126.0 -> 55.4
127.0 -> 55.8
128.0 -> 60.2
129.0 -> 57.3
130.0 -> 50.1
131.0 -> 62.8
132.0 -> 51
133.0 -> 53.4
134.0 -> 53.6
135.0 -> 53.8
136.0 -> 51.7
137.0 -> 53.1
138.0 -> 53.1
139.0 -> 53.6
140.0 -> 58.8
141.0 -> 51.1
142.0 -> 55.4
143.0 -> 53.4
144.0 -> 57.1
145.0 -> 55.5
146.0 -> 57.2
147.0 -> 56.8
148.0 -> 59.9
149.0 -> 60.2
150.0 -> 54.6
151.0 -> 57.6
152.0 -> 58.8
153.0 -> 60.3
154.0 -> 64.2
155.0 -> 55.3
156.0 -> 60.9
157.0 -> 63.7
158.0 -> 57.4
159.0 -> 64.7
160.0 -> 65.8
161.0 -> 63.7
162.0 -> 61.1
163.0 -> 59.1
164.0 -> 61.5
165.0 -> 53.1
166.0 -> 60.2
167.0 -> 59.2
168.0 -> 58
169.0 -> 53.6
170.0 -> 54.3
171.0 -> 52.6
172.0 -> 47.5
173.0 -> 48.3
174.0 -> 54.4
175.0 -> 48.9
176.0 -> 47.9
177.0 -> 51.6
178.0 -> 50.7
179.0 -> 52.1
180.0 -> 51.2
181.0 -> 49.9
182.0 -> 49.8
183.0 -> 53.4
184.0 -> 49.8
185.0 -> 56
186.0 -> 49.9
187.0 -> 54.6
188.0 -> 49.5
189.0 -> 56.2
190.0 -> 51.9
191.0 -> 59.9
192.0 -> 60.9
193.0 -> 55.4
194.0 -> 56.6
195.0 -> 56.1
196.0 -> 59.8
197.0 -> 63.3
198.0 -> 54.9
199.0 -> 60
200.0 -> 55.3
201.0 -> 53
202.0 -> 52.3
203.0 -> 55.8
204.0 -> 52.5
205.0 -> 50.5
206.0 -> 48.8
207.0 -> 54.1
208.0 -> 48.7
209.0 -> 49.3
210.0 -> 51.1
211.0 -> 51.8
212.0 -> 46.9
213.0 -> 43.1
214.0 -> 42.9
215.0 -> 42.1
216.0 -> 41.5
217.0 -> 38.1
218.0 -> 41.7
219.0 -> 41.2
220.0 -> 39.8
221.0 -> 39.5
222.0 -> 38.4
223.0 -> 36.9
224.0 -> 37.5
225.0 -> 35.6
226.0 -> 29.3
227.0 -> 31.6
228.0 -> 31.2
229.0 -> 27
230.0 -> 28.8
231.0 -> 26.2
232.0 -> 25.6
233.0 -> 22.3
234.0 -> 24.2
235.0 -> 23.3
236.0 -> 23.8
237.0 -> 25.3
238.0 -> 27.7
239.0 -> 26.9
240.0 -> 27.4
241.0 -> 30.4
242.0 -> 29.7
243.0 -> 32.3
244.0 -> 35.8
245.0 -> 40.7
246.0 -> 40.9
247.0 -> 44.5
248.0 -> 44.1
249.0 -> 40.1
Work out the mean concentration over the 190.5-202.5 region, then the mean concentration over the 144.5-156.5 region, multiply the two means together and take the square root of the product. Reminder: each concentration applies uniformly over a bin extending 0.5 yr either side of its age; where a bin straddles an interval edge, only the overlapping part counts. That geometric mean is 58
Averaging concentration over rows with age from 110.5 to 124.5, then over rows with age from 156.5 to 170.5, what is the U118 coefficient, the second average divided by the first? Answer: 1.0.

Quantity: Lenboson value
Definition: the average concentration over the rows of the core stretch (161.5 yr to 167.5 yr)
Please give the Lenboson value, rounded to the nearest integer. 59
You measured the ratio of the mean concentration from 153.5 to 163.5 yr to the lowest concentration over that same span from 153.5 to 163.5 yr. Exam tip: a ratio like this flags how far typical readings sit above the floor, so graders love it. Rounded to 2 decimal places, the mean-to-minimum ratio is 1.11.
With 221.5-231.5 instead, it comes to 1.23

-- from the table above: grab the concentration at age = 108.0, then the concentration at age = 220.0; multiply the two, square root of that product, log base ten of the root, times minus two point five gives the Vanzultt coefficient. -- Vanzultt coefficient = -4.37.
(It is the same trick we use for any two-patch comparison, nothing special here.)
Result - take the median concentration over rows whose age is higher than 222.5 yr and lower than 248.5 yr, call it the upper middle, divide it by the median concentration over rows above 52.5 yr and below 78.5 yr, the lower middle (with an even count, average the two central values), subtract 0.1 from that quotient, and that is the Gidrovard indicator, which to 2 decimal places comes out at 0.25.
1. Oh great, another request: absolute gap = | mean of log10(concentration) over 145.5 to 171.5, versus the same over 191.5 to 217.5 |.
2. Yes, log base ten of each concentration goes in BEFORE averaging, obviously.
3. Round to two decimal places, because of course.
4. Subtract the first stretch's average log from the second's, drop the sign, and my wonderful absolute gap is 0.06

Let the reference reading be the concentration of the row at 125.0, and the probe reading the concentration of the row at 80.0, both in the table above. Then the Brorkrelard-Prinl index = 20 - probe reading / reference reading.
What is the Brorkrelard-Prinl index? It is 18.6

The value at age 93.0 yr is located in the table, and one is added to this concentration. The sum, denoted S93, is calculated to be 73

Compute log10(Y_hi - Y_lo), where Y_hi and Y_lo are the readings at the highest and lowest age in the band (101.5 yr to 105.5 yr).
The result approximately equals 0.3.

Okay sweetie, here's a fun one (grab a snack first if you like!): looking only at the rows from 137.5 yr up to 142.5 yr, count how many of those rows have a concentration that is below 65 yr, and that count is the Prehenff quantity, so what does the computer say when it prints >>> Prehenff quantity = 5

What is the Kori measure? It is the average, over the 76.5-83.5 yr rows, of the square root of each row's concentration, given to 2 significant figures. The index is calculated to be 8.4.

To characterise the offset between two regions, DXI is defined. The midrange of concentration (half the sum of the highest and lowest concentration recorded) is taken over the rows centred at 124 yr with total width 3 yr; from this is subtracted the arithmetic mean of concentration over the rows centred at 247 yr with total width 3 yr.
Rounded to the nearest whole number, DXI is 14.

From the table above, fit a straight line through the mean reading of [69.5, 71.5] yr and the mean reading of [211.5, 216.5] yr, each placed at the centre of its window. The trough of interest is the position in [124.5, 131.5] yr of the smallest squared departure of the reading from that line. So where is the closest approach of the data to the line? 131.0 yr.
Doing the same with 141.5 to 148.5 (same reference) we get 148.0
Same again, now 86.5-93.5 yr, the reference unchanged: 89.0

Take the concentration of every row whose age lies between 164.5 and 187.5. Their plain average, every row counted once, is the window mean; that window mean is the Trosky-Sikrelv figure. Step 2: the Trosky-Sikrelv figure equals 52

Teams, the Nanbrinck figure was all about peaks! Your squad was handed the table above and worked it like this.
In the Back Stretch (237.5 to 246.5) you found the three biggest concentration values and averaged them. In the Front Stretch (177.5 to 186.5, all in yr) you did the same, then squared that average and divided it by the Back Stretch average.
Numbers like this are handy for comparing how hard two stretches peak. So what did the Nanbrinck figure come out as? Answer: 74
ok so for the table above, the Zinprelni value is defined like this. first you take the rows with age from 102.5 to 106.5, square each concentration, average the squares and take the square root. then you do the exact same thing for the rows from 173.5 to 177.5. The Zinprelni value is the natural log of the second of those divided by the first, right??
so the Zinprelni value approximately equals -0.36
